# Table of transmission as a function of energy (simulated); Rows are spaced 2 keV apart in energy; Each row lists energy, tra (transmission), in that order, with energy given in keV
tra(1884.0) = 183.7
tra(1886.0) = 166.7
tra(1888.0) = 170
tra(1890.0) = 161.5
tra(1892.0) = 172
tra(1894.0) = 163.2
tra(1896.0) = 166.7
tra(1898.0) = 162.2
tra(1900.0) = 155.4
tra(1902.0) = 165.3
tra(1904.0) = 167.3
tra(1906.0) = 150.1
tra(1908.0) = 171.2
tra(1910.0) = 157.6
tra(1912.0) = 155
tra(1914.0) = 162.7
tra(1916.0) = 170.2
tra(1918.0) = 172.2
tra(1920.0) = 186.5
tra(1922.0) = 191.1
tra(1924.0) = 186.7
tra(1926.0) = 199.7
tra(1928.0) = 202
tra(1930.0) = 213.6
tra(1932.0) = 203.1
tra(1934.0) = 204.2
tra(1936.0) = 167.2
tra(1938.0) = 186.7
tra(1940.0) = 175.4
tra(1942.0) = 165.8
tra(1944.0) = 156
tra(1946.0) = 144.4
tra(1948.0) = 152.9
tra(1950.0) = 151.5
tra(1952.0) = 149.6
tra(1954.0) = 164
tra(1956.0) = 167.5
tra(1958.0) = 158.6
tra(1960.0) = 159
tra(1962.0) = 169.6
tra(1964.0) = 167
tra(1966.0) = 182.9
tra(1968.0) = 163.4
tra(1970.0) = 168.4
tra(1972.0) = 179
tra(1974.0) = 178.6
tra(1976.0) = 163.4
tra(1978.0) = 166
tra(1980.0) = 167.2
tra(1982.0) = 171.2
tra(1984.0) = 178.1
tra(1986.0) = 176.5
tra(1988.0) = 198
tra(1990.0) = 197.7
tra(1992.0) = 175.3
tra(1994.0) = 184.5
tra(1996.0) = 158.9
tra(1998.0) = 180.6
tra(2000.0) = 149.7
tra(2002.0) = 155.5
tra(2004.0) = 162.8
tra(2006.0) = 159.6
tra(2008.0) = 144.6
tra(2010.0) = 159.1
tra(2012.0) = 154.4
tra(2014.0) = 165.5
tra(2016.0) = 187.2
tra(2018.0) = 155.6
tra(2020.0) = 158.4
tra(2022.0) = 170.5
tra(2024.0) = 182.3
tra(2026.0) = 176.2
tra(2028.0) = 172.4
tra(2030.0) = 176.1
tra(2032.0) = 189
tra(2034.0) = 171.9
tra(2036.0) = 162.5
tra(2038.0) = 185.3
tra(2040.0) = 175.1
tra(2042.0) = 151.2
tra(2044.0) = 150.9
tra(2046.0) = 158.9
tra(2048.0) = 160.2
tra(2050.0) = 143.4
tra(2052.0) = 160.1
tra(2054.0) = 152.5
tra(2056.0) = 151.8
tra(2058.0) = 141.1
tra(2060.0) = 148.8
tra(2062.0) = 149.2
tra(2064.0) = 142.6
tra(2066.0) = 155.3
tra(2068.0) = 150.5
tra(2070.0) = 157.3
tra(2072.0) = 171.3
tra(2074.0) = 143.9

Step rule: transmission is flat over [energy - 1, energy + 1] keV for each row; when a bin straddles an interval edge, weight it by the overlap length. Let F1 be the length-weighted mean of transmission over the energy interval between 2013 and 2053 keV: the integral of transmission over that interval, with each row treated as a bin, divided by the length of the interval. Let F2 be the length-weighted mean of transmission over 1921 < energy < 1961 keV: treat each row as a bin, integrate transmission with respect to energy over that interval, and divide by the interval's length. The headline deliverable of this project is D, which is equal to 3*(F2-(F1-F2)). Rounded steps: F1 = 168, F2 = 175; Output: 547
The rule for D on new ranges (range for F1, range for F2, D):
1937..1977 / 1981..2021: 516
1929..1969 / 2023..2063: 467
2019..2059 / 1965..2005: 544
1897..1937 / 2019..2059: 455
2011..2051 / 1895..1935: 561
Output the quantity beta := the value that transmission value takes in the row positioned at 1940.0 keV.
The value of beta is 175.4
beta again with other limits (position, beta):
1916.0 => 170.2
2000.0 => 149.7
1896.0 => 166.7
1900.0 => 155.4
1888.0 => 170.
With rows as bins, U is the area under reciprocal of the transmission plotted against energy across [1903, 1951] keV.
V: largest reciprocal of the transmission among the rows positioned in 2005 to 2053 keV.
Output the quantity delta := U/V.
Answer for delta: 39.9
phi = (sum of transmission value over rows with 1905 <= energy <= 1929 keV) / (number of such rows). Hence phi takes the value 175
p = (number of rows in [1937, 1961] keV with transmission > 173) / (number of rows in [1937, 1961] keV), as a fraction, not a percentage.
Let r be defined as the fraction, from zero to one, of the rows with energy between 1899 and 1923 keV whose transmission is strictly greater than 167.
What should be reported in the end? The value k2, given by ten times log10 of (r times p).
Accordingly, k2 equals -11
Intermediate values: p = 0.17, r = 0.50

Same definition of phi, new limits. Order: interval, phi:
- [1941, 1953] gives 153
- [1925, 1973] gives 173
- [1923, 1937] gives 197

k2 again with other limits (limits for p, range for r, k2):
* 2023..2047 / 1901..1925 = -5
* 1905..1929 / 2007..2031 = -7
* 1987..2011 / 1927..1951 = -6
